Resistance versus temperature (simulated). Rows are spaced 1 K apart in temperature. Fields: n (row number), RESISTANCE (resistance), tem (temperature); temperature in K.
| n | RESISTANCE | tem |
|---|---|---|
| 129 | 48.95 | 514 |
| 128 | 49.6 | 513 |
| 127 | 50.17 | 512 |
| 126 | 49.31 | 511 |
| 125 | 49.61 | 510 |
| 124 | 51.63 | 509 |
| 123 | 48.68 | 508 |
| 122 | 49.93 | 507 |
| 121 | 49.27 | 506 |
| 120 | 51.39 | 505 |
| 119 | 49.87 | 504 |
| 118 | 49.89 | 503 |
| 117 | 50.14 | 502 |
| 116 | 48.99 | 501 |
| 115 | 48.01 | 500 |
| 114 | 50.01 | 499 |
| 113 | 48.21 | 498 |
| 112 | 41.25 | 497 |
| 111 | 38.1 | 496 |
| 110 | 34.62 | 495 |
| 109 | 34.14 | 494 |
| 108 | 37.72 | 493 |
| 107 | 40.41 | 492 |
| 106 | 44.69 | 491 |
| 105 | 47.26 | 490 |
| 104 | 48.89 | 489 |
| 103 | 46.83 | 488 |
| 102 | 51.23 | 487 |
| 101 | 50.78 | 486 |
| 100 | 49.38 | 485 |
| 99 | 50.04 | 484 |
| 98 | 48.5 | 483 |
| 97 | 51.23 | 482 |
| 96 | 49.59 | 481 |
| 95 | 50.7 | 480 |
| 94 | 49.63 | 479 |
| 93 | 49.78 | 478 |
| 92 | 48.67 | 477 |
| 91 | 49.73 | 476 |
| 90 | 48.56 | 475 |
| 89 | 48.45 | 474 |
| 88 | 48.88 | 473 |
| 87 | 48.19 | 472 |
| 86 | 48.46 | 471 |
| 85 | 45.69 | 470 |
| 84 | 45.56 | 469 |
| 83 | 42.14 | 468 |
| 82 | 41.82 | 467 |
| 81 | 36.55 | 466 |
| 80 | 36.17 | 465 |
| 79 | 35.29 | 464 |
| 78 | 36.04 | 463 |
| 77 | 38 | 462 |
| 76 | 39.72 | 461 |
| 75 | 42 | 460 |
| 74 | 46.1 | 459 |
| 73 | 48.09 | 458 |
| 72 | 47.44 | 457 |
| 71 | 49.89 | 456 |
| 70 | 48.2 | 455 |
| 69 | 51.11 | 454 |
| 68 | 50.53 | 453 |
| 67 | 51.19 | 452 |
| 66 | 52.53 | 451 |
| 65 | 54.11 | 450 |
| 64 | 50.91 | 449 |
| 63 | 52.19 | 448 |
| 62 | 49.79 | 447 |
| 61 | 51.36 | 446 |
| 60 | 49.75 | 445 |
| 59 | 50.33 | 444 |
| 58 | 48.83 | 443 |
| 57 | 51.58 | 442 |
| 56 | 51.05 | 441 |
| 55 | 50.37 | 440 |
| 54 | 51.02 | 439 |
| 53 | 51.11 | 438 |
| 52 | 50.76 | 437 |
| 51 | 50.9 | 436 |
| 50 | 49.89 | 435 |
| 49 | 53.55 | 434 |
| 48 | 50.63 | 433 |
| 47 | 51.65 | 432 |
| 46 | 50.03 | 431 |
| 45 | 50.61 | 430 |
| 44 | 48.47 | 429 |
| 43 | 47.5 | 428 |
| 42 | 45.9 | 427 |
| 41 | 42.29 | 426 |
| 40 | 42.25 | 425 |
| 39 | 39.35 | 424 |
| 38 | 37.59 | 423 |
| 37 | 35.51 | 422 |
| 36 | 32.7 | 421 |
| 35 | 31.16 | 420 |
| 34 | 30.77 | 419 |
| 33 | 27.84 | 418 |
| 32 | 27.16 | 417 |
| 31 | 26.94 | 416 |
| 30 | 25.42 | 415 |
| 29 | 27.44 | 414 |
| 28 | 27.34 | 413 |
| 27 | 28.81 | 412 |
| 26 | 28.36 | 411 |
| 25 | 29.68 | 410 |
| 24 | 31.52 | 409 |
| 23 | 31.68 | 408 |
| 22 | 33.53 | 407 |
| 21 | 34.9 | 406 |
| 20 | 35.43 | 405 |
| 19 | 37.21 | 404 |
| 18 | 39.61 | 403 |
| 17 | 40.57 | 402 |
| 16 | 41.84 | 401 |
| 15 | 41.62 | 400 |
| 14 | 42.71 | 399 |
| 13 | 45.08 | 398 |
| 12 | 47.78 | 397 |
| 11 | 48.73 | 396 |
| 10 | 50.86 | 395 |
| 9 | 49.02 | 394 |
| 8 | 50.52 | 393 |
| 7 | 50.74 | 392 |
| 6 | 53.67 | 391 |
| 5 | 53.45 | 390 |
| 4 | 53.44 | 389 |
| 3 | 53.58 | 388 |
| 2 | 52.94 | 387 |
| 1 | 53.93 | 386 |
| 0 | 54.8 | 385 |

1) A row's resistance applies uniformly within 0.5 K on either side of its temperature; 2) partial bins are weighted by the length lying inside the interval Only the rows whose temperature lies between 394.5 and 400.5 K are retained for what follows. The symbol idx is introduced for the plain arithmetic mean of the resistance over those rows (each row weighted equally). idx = 46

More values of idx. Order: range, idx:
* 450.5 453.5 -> 51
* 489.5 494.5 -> 41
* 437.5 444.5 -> 51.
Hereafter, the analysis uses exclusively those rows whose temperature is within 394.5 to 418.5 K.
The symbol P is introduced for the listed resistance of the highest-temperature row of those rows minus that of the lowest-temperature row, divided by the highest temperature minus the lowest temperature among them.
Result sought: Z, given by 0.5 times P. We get -0.5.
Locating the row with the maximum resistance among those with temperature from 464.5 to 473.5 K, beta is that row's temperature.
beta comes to 473 K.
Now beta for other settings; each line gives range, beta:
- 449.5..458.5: 450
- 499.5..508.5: 505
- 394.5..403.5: 395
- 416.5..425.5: 425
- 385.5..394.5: 386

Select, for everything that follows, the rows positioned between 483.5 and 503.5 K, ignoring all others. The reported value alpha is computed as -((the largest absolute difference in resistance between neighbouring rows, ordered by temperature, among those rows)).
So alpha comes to -7.0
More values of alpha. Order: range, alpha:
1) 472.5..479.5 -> -1.2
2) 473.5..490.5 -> -4.4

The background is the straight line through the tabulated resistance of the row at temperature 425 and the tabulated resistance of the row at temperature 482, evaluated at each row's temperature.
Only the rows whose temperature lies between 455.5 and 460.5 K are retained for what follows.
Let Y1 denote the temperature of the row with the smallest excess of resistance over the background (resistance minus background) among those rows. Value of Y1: 460 K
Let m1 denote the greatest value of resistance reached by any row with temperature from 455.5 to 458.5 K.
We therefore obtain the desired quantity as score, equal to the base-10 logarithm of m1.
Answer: 1.70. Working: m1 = 49.89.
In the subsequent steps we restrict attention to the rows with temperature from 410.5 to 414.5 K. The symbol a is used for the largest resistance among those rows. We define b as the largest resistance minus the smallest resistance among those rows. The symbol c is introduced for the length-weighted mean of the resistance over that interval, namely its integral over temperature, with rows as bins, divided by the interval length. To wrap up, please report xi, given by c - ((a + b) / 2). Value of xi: 12.8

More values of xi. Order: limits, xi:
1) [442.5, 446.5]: 23.1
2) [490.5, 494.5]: 11.6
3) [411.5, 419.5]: 9.7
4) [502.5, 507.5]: 23.3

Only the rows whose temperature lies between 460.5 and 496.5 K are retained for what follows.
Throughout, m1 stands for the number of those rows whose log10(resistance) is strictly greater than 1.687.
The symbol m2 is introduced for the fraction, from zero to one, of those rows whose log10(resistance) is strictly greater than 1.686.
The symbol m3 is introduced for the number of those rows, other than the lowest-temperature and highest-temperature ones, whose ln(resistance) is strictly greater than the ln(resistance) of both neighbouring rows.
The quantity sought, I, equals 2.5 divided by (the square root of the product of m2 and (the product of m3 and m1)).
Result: 0.4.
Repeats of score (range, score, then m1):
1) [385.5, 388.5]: 1.73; 53.93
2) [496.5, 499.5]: 1.70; 50.01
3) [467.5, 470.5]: 1.66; 45.69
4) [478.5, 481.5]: 1.71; 50.7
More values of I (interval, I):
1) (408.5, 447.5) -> 0.3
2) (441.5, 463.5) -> 0.3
